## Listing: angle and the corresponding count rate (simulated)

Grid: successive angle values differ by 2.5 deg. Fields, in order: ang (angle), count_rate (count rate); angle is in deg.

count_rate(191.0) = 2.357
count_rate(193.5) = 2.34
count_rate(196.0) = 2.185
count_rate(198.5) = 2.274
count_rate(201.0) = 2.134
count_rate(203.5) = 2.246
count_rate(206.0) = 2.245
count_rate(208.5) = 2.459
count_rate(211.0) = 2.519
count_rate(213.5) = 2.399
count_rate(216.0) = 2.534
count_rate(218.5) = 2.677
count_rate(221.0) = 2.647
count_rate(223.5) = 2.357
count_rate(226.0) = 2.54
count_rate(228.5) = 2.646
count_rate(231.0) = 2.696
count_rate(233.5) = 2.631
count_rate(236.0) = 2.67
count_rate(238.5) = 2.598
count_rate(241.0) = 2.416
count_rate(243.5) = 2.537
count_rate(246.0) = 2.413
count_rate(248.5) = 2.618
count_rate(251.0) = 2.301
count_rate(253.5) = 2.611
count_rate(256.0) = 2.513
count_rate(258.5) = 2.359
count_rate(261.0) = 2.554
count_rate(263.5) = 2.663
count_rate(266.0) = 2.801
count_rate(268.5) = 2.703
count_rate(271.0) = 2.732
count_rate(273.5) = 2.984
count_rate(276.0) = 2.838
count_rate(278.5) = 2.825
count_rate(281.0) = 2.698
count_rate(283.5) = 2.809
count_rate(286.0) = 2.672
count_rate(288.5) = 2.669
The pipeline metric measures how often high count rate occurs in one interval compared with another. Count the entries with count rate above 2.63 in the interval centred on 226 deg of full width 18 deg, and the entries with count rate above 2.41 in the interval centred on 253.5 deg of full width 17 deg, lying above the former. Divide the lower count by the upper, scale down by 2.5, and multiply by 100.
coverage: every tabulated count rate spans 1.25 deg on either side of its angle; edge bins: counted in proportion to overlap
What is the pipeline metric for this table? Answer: 40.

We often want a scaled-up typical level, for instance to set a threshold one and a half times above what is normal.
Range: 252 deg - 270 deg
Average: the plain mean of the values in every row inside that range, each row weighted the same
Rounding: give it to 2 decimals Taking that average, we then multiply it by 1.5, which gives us 3.90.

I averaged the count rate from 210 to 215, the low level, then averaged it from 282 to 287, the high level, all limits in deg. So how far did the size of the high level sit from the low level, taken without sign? 0.28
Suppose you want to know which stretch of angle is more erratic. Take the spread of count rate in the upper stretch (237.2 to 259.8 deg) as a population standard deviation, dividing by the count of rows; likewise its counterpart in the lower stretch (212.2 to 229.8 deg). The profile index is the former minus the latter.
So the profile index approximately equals -0.006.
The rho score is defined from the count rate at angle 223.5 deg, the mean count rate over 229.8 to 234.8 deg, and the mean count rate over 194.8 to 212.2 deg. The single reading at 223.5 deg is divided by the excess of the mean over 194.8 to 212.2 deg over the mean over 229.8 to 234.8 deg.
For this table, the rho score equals -6.4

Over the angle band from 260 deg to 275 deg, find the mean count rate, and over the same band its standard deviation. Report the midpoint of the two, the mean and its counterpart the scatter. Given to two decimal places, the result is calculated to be 1.44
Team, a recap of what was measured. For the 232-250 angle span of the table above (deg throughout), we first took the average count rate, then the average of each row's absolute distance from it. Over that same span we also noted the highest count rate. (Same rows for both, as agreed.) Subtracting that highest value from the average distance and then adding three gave 0.42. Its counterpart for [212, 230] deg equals 0.42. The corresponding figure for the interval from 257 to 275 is 0.15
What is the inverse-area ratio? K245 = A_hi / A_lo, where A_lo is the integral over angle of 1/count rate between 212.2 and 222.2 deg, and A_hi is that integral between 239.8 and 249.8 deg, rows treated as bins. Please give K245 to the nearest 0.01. 1.03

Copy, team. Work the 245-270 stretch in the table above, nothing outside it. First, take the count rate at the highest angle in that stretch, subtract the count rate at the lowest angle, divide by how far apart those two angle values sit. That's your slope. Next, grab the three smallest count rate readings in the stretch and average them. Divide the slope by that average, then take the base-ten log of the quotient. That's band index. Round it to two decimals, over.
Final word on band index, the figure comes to -2.26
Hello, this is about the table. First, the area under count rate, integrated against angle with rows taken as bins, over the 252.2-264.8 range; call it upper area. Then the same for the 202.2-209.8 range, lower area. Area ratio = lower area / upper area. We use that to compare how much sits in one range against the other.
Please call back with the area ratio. 0.55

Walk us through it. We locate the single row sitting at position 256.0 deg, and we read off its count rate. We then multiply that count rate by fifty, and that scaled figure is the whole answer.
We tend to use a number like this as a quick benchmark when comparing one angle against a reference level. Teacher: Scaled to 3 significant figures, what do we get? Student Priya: 126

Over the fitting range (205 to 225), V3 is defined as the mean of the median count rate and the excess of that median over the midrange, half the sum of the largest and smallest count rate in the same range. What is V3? 1.26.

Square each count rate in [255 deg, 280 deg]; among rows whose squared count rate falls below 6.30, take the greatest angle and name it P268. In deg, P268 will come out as 258.5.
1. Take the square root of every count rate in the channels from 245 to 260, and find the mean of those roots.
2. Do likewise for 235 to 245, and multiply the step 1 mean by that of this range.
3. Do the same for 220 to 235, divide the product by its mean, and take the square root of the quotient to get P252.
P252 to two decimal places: 1.25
